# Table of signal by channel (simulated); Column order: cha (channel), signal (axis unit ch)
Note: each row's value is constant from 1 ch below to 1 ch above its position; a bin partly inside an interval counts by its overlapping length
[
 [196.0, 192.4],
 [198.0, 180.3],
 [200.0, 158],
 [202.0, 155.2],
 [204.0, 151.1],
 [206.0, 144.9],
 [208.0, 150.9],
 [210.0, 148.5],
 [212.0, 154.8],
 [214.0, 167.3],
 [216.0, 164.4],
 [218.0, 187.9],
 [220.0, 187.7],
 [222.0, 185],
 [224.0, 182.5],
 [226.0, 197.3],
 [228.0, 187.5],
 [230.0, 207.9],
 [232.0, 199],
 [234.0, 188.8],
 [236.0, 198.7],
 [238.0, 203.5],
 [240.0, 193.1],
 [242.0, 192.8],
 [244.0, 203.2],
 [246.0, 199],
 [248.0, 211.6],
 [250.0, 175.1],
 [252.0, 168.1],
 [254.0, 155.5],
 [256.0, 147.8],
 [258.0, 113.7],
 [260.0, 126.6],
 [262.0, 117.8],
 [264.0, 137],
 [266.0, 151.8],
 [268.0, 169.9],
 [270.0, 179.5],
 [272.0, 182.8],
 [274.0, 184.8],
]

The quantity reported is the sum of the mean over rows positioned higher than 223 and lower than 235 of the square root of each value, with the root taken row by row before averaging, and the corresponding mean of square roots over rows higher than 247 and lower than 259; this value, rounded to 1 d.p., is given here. 26.6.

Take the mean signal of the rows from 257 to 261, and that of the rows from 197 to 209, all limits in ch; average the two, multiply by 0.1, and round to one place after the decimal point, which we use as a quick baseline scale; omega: 13.8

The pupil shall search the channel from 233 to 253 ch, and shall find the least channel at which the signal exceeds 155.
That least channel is 234.0 ch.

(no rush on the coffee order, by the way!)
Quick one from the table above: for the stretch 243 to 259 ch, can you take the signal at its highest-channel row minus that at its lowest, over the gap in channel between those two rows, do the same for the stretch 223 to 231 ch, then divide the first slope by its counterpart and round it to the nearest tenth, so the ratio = -1.5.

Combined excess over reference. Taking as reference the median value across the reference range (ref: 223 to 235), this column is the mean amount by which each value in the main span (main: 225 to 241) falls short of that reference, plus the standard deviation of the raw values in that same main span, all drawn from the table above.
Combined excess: 3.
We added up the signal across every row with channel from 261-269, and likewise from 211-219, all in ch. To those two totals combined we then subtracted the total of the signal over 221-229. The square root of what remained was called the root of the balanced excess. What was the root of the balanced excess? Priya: 22.3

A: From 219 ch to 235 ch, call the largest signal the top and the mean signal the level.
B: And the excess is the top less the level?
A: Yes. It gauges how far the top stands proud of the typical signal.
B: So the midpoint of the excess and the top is 112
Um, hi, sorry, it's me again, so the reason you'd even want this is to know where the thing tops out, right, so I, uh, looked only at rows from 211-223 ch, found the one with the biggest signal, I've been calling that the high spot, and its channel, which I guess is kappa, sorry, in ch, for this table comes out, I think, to 218.0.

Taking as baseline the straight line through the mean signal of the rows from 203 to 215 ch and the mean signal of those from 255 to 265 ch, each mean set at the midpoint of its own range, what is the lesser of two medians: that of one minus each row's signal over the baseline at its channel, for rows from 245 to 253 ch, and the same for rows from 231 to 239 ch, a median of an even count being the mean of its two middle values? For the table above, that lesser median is -0.410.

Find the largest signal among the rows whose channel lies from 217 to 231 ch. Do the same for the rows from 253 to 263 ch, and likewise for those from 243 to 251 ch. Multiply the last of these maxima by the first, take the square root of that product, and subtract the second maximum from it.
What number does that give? 54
